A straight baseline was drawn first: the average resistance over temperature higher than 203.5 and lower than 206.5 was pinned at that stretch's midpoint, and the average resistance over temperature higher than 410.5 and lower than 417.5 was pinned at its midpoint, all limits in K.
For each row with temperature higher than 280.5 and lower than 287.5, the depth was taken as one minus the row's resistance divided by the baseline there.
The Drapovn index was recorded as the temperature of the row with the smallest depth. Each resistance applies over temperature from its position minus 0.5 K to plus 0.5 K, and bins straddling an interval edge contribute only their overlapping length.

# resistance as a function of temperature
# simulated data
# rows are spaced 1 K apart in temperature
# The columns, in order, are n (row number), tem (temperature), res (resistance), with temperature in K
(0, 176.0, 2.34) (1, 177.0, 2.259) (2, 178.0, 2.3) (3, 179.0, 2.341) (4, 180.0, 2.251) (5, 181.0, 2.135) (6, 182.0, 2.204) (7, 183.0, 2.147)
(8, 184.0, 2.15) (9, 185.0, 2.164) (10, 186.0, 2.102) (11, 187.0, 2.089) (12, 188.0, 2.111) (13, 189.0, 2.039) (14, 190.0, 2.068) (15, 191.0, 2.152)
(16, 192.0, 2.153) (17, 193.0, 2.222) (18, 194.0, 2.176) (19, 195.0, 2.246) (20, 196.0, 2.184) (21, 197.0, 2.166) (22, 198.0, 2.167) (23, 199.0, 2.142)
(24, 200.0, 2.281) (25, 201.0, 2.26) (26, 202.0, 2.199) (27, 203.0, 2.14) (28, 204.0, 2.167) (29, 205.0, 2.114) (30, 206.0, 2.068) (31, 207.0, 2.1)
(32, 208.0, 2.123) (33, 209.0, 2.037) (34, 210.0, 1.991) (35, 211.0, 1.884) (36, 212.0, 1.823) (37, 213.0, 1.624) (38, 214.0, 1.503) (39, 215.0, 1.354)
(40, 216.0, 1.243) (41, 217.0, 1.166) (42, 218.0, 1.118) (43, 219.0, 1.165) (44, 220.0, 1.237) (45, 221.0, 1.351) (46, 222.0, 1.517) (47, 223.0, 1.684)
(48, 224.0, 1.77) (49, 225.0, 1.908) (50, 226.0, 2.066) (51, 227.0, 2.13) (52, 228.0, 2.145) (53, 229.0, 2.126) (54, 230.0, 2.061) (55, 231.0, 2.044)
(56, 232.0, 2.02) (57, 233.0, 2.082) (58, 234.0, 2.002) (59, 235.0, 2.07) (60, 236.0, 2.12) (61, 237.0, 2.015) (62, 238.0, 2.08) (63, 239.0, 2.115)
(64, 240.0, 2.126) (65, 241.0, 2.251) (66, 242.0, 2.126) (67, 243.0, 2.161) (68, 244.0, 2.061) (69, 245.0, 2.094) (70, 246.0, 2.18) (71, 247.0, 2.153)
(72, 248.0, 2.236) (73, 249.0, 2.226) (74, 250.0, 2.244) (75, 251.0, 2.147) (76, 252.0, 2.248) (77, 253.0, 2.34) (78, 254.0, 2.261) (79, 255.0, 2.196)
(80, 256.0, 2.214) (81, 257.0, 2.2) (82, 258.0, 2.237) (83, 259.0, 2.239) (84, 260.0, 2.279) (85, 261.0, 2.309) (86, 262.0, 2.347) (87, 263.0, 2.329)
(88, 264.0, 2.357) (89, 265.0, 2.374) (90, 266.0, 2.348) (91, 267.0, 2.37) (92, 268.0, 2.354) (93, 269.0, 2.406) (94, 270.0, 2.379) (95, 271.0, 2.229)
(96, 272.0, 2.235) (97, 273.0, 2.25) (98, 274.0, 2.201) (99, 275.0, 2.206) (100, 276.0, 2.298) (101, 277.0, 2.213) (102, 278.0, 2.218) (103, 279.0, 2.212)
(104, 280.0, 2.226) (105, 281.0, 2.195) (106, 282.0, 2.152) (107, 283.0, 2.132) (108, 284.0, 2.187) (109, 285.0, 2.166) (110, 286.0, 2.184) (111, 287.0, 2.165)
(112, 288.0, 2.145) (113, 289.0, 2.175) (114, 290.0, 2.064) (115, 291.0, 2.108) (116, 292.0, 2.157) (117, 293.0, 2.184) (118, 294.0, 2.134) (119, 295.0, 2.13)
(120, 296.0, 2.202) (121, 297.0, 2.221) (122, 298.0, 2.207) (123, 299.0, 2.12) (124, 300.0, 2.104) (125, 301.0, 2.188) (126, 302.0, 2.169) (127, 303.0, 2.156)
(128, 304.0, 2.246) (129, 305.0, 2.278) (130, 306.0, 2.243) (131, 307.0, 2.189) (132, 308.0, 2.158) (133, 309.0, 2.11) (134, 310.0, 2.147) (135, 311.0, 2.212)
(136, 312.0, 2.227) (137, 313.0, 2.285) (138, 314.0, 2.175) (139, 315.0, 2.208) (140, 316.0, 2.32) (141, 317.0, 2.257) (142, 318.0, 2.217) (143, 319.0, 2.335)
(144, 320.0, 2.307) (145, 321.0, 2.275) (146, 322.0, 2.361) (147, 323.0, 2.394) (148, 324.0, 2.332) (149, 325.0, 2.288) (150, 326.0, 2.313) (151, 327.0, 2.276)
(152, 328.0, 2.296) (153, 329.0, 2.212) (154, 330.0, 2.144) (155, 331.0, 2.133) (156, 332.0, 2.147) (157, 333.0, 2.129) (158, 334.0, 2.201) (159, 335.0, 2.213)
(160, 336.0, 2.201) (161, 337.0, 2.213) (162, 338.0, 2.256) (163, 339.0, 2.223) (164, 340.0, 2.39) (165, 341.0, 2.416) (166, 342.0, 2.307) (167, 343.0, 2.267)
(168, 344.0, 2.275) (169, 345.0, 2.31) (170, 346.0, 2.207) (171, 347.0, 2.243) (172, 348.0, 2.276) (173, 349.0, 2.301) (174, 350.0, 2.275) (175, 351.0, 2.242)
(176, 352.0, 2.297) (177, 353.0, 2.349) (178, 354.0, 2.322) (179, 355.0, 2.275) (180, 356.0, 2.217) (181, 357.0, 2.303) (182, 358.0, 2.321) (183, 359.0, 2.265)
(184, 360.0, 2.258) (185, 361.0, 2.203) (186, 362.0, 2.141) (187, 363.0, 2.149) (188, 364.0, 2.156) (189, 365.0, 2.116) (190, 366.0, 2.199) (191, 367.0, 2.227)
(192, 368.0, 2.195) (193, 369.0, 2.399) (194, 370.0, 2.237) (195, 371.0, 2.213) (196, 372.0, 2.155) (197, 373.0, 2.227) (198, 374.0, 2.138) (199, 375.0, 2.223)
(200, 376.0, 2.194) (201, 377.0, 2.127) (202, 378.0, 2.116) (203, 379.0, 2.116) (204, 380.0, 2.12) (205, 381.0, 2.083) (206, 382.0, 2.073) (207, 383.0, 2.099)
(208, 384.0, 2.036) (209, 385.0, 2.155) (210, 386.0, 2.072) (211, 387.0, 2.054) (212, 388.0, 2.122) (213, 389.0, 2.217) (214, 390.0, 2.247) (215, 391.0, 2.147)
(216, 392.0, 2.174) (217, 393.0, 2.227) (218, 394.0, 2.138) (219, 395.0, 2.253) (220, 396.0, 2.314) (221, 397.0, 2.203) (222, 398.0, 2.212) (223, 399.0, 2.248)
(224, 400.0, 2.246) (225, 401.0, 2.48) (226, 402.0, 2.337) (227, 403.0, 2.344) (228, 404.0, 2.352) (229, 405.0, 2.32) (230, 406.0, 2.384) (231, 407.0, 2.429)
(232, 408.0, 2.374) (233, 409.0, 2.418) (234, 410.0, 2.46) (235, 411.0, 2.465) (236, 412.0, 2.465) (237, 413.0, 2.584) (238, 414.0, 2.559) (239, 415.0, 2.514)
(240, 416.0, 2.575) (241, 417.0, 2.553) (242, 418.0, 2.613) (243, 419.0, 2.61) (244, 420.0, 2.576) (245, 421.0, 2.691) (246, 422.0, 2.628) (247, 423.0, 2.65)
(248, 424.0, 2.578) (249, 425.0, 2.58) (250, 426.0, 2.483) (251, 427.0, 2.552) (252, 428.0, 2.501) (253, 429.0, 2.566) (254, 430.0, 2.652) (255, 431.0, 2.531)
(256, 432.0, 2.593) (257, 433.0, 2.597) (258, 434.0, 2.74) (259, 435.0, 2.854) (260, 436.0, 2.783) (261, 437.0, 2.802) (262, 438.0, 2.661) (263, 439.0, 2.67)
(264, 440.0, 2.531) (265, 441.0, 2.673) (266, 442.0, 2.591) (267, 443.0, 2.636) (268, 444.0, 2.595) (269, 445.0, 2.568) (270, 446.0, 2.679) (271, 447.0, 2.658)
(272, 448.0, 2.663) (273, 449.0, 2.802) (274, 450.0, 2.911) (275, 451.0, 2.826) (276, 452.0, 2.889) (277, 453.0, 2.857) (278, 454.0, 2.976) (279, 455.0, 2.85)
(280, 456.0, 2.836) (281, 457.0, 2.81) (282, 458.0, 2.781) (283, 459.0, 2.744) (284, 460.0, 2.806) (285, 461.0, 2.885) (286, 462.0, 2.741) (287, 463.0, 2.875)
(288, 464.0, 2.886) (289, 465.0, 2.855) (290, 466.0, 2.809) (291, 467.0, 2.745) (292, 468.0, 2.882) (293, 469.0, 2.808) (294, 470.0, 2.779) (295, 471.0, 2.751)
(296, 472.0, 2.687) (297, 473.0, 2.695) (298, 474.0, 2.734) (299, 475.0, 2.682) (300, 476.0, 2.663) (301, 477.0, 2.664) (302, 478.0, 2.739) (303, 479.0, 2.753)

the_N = 281.0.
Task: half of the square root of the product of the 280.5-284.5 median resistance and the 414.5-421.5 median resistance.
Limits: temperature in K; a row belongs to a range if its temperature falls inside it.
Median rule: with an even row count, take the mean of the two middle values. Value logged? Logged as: 1.18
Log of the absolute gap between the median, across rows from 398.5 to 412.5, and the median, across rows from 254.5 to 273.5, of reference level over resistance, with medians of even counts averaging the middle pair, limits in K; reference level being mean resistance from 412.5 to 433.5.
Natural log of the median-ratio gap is -3.4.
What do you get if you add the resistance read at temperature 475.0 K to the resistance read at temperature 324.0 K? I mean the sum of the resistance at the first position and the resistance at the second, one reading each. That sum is 5.0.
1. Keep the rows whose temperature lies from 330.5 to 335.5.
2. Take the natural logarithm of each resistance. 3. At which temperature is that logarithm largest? 335.0 K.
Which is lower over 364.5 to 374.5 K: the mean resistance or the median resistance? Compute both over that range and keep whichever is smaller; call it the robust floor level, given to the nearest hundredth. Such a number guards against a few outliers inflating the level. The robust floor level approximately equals 2.21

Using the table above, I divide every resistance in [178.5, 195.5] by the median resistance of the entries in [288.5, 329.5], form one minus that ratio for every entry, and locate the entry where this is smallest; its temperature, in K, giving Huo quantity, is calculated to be 179.0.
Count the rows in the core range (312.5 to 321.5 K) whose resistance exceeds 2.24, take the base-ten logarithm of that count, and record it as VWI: 0.8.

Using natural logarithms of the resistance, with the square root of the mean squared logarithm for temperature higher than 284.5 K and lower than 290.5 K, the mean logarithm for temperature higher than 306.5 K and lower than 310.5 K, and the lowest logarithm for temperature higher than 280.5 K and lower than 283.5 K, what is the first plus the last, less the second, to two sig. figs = 0.76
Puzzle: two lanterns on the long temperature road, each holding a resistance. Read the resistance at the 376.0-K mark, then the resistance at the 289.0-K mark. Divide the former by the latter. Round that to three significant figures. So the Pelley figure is 1.01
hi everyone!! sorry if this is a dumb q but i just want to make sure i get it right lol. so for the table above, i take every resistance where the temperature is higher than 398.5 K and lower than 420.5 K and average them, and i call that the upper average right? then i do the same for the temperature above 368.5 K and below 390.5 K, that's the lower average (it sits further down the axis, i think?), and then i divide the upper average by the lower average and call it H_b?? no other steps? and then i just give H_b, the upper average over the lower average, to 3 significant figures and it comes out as 1.14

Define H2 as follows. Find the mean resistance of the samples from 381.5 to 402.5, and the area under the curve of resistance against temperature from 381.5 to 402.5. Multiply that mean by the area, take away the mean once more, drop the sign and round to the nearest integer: 99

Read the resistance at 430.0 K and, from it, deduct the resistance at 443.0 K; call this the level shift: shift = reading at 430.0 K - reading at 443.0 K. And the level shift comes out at 0.02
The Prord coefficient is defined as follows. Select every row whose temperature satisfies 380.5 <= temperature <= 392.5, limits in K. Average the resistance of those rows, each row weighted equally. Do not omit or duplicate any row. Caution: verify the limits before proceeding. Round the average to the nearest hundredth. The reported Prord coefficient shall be 2.12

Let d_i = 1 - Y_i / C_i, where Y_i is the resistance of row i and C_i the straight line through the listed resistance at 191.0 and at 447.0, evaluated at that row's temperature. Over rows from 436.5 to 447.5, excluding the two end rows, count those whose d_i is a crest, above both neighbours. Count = 4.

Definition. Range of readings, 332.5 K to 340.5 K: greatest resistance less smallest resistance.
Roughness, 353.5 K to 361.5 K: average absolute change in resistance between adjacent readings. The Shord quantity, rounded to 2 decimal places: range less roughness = 0.21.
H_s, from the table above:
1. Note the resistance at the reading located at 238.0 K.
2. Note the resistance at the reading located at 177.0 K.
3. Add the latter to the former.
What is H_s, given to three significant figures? 4.34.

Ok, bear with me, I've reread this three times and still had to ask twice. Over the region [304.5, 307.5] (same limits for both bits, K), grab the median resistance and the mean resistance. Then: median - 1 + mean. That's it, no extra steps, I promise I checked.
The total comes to 3.48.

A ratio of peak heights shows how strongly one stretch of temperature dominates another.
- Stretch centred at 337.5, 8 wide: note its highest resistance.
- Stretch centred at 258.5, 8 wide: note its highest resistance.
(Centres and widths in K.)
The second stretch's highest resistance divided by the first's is 0.97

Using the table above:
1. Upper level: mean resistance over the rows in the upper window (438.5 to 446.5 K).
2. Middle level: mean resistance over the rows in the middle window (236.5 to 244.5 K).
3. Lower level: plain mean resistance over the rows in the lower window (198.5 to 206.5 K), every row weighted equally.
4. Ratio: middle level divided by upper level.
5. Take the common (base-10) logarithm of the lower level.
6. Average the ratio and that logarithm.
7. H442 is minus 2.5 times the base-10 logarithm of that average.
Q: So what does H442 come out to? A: 0.605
